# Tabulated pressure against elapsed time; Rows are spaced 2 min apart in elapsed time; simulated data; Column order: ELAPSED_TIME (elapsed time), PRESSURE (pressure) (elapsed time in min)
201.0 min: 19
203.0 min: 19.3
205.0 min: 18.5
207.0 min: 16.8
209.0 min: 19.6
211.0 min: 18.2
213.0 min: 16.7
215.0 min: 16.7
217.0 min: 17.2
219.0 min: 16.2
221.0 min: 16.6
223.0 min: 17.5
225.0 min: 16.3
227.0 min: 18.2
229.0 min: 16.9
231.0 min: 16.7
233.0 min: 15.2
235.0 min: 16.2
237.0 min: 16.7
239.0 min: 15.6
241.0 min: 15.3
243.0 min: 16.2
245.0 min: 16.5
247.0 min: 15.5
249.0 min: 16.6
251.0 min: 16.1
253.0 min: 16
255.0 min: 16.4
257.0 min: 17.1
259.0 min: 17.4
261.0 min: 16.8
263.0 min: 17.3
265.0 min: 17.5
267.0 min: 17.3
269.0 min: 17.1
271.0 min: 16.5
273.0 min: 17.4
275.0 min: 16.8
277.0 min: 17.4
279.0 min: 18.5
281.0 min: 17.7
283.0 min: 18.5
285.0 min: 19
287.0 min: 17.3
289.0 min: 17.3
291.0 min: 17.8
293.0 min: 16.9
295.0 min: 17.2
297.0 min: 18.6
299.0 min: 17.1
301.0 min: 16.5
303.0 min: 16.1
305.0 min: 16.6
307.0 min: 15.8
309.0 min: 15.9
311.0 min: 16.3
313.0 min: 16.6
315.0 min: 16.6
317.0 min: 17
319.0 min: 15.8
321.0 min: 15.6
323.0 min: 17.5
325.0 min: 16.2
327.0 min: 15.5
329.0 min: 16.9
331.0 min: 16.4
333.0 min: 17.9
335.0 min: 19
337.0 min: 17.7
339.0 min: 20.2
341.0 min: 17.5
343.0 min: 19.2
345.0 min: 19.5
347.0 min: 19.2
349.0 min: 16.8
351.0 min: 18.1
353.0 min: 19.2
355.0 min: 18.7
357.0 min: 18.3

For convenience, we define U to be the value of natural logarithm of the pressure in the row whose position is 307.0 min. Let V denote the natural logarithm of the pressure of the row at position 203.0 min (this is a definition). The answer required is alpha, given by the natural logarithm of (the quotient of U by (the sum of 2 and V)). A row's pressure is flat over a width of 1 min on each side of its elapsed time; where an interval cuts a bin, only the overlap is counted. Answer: -0.586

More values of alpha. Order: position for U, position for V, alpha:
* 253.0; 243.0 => -0.546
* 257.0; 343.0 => -0.557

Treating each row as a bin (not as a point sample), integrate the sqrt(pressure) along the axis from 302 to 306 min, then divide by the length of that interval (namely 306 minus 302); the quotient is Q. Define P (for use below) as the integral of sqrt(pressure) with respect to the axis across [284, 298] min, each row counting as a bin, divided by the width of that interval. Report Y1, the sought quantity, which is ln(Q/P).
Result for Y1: -0.04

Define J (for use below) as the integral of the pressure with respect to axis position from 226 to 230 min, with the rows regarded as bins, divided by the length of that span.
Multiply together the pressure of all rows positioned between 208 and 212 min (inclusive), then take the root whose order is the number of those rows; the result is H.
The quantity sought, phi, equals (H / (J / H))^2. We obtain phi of 413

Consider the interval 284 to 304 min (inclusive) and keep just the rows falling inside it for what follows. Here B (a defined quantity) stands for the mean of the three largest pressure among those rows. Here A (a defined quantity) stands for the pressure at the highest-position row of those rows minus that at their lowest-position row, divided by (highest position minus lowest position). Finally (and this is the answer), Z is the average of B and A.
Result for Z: 9.2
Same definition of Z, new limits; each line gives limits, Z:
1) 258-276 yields 8.7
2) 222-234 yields 8.7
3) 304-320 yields 8.3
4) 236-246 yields 8.2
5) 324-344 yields 9.8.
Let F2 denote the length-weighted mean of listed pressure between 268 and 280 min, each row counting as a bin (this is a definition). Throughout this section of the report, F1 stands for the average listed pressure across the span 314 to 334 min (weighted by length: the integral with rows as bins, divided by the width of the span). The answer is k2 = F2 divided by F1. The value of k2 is 1.04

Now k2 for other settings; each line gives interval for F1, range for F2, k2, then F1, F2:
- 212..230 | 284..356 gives 1.03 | 16.9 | 17.4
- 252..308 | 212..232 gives 0.98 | 17.2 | 16.9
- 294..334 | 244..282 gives 1.02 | 16.6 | 16.9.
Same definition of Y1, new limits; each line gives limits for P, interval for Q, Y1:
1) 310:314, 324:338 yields 0.02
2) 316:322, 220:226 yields 0.02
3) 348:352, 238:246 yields -0.05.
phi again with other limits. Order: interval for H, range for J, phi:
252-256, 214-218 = 240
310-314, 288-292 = 238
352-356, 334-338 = 383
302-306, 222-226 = 250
